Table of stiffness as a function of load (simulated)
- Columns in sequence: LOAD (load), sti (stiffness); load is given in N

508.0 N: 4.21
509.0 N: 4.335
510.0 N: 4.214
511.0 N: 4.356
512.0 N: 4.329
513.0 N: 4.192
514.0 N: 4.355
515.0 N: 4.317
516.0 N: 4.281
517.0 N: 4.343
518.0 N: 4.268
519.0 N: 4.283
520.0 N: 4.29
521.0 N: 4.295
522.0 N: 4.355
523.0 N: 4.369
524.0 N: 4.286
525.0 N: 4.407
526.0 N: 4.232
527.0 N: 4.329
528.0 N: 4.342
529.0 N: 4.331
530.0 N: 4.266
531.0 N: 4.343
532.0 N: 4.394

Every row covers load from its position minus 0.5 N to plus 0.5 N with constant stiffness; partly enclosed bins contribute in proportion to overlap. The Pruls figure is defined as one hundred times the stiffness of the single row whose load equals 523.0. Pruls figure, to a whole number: 437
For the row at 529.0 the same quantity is 433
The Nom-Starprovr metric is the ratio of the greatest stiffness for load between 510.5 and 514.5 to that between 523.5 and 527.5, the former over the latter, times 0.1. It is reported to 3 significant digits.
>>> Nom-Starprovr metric 0.0988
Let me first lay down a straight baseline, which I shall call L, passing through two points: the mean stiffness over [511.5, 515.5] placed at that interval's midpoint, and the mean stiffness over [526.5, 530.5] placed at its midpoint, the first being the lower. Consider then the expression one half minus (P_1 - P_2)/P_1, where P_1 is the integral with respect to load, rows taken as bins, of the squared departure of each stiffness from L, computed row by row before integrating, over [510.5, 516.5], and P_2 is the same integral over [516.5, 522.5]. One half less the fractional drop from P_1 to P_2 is -0.2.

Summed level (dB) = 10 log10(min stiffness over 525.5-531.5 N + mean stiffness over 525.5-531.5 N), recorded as 9.31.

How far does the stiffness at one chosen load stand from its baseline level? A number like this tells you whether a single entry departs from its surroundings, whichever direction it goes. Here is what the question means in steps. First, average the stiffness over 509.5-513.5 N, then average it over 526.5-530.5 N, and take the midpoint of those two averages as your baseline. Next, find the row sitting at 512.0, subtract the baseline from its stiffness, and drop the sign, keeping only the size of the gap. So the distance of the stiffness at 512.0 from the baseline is 0.034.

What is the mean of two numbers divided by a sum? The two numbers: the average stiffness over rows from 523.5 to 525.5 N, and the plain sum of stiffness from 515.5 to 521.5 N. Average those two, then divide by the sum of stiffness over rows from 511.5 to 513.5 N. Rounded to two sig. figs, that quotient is 1.8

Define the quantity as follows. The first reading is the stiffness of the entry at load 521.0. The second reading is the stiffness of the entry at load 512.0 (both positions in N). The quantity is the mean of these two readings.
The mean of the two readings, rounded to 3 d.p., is 4.312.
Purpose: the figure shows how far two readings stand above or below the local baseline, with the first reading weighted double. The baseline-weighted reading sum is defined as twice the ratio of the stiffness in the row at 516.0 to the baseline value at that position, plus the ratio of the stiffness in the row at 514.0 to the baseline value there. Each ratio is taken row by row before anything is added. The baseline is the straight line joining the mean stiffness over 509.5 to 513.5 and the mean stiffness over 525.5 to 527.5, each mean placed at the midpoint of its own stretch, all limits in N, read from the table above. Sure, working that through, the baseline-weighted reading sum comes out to 3.02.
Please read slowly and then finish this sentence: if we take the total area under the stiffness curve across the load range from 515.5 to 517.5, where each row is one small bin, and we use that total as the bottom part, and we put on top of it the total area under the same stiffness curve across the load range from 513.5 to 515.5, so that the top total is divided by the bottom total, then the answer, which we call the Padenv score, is 1.01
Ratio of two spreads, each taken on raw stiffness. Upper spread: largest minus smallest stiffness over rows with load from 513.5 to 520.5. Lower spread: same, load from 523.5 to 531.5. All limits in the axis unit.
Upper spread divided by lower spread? 0.50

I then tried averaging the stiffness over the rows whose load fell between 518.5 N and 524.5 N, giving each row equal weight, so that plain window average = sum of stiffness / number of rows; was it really 4.313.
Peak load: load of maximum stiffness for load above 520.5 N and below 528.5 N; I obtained 525.0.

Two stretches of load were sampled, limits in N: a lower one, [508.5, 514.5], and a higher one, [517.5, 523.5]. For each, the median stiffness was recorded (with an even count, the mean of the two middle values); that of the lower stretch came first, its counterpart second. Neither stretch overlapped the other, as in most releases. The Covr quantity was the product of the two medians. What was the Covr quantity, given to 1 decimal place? 18.6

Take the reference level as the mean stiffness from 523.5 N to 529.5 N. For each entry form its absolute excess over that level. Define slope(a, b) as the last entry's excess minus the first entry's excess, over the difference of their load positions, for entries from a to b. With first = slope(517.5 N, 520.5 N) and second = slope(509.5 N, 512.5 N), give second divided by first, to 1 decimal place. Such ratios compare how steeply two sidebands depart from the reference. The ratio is 4.5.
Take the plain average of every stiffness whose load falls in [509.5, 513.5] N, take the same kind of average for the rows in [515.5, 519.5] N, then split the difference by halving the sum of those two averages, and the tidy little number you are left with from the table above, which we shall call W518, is 4.28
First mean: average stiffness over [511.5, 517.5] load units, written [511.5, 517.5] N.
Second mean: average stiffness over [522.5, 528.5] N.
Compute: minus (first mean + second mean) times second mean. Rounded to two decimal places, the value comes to -37.35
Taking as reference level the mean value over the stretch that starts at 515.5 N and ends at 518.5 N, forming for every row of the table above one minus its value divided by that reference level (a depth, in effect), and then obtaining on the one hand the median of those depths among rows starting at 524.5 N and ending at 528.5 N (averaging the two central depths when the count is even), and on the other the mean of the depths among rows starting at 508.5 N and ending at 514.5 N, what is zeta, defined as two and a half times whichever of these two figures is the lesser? -0.022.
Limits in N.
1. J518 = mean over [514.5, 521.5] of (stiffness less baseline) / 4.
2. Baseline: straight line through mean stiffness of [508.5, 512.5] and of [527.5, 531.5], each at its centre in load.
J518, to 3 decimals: -0.004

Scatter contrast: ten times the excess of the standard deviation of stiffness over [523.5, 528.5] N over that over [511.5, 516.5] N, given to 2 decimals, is 0.02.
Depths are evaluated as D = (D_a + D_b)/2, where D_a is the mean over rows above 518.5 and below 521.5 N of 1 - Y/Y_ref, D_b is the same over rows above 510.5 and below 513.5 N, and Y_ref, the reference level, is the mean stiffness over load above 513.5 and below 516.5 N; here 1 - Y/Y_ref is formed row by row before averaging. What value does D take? 0.0062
